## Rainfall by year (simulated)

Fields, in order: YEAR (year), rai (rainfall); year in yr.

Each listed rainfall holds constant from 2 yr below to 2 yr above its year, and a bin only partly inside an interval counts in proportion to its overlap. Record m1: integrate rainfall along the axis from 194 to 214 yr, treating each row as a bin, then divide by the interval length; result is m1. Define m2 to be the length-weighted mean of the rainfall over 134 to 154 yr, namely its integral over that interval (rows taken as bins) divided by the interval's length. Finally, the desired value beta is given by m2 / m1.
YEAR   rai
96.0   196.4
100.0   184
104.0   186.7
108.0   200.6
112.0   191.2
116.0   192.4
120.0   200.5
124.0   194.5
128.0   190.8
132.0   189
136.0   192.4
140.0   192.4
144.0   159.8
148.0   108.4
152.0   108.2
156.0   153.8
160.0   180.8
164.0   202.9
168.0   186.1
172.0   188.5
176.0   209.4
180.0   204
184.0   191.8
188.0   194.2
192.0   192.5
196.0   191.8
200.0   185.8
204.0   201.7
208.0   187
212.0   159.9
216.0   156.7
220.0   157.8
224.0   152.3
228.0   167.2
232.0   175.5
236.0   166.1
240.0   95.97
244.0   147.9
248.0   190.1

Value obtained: 0.8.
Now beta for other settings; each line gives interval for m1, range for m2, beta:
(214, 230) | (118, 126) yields 1.2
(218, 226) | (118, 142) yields 1.2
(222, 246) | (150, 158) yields 0.9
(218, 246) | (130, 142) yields 1.3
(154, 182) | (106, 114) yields 1.0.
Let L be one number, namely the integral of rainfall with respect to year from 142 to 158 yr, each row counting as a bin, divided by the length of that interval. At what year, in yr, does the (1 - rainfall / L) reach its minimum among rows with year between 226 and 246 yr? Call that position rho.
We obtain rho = 232.0 yr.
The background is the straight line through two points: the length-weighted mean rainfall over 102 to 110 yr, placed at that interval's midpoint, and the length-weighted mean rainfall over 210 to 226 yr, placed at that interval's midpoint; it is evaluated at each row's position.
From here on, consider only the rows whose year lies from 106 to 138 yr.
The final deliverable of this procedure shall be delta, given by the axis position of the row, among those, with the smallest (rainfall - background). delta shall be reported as 112.0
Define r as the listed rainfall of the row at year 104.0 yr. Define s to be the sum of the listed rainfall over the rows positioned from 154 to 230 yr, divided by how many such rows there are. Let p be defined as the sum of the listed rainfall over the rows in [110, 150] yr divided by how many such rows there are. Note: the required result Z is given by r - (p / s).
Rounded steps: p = 181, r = 186.7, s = 182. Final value 186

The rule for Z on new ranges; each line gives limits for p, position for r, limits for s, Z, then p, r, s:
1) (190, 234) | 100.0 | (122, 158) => 183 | 175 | 184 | 165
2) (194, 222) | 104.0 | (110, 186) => 186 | 177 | 186.7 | 181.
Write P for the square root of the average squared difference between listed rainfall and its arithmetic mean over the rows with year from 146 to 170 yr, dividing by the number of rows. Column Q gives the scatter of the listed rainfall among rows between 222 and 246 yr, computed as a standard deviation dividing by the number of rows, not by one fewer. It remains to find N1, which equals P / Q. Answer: 1.4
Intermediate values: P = 37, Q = 26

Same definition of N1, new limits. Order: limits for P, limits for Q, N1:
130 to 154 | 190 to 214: 2.9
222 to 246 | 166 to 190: 3.1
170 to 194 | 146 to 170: 0.2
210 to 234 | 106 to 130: 1.9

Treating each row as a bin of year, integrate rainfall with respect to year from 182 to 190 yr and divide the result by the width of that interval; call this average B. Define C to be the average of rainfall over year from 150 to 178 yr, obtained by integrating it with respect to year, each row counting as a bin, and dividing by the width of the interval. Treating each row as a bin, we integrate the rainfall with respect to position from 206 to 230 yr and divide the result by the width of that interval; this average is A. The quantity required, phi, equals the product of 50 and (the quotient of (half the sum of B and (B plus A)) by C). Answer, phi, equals 78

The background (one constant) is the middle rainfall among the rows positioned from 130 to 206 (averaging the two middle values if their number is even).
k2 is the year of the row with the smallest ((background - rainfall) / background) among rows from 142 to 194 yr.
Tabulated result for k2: 176.0 yr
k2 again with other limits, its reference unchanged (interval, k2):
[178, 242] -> 180.0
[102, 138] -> 108.0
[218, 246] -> 232.0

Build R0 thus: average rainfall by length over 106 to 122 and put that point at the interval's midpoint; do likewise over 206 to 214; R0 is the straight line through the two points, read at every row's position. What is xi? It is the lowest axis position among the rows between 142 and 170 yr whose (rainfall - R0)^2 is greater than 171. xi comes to 144.0 yr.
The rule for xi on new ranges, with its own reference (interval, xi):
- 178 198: 180.0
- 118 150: 144.0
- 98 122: 100.0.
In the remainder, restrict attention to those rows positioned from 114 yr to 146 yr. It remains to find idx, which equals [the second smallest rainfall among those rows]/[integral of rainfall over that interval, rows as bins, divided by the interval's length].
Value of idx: 1.00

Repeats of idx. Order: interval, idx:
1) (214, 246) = 0.97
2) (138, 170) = 0.67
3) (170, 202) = 0.97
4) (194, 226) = 0.90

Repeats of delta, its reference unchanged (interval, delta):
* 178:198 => 184.0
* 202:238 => 224.0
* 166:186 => 168.0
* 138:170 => 148.0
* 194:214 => 212.0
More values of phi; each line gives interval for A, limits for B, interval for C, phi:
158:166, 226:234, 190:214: 72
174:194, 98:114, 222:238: 88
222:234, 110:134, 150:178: 78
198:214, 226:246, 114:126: 62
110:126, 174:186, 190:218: 82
